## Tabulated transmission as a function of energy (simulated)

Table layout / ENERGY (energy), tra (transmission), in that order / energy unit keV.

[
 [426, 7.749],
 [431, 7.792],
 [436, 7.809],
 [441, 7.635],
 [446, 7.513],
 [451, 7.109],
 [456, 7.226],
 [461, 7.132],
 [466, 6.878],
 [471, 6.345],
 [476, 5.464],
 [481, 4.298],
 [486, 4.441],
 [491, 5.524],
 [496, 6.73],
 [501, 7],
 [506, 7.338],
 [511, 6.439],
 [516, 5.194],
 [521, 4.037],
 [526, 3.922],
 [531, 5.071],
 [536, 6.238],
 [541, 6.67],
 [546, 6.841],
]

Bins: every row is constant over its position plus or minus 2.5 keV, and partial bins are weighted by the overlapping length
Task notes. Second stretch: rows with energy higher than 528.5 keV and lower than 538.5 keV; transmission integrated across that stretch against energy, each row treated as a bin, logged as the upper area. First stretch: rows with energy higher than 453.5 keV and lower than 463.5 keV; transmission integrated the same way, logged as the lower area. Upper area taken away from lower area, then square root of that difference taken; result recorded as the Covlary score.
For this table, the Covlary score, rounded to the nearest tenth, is 3.9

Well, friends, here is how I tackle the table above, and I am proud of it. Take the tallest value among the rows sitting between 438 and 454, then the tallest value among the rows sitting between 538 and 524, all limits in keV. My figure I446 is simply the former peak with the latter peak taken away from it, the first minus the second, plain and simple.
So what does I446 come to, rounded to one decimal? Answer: 1.4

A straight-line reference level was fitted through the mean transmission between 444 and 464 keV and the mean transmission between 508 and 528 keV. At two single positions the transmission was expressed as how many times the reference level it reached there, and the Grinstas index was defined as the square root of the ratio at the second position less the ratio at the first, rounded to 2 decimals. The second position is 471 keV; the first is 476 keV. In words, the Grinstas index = 0.33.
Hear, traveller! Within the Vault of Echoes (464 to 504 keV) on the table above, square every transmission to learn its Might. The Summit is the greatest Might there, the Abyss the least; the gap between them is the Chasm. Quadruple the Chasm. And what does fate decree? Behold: 122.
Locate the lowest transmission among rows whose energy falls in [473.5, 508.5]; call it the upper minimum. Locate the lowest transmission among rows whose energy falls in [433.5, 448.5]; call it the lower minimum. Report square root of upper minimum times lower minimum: 5.7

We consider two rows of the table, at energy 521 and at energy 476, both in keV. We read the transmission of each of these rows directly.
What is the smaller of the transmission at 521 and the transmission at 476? 4.0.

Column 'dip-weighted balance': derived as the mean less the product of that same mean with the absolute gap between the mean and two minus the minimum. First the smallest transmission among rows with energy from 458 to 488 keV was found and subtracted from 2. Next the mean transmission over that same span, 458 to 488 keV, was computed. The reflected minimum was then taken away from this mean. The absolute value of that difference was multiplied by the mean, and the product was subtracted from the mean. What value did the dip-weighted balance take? -41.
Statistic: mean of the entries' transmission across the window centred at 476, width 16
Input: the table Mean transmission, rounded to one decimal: 5.4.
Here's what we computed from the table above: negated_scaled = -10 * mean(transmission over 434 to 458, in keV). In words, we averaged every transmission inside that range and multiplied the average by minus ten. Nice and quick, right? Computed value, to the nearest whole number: -75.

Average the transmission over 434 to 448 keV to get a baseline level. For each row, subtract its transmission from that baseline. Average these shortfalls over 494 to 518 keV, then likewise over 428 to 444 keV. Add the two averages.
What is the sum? 1.0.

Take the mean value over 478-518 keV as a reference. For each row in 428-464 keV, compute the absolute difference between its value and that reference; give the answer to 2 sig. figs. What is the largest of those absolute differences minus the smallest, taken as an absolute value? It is 0.70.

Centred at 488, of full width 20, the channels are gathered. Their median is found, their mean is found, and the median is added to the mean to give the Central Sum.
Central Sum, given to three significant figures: 10.2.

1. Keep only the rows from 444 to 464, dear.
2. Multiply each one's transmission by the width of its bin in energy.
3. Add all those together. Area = 145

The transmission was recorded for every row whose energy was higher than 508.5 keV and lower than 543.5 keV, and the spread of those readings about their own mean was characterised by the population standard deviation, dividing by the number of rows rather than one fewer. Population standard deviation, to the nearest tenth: 1.0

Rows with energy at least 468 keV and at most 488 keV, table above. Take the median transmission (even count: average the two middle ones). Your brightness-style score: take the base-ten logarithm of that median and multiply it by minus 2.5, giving -1.74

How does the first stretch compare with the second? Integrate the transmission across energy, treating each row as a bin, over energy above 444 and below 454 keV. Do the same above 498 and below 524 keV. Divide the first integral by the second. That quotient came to 0.5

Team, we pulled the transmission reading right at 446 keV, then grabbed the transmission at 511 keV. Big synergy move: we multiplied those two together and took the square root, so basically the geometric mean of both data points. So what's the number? 7.0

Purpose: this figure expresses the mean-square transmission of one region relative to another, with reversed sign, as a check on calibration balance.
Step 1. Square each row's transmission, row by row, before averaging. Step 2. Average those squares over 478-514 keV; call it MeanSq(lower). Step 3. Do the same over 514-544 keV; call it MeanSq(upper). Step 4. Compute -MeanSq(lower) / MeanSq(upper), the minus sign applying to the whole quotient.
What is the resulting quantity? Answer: -1.3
